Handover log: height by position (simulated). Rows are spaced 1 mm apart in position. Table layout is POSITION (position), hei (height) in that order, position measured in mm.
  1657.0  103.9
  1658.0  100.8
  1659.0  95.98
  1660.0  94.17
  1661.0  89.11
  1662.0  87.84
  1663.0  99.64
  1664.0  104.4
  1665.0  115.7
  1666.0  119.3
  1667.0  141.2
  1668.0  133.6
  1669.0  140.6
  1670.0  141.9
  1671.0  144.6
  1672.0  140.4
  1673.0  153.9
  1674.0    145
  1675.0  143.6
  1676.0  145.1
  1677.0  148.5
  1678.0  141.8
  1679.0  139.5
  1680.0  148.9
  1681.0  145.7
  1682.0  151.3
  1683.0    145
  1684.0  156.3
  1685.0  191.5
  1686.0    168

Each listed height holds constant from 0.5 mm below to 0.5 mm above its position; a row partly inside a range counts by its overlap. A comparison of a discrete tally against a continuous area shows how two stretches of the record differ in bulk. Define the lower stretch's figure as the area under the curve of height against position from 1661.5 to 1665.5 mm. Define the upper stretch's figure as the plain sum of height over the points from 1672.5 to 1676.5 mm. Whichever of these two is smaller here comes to 408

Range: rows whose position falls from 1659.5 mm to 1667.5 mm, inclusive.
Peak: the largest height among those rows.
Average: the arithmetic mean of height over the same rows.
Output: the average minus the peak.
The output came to -34.8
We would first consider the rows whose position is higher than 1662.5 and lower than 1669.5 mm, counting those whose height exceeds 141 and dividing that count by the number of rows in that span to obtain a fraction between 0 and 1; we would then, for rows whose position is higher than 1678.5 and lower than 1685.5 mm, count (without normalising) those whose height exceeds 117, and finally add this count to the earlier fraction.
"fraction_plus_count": 7.14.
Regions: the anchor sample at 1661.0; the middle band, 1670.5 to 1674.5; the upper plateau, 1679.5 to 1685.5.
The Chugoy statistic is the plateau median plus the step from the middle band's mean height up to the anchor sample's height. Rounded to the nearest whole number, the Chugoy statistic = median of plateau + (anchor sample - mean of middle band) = 93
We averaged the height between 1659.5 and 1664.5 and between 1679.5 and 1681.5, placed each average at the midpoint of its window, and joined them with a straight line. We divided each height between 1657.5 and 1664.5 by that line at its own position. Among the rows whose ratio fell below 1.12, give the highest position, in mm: 1664.0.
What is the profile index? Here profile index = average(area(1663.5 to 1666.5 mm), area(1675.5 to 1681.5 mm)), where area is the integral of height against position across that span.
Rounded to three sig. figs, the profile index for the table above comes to 604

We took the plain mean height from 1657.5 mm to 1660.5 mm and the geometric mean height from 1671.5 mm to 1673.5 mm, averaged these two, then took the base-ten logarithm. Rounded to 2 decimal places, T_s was 2.09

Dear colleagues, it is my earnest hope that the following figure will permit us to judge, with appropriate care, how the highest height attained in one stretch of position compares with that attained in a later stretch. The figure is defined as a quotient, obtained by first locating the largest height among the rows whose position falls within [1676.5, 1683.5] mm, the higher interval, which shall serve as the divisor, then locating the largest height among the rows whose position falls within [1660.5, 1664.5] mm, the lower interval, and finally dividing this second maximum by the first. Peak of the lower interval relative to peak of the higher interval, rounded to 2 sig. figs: 0.69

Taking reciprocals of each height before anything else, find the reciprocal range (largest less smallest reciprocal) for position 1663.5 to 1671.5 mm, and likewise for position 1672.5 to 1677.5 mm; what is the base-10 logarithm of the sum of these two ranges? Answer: -2.50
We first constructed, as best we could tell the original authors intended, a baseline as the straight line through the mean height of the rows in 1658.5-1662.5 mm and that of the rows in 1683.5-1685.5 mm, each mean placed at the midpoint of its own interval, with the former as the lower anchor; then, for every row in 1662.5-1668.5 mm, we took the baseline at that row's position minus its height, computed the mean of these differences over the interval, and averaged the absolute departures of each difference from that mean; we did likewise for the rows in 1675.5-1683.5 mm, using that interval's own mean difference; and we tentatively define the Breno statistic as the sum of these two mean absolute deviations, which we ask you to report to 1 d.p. 14.1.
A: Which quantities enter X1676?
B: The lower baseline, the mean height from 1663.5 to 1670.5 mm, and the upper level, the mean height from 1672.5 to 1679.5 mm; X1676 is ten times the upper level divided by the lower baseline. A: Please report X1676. 11.3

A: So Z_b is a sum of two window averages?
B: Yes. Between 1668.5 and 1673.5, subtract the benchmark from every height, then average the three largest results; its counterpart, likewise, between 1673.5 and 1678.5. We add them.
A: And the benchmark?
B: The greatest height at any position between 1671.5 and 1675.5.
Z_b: -15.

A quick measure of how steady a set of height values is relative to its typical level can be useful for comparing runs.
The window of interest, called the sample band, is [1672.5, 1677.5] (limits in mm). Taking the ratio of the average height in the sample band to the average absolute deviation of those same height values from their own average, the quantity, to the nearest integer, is 46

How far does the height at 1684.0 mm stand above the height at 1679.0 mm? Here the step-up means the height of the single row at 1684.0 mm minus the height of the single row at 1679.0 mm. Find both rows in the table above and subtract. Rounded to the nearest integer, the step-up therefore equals 17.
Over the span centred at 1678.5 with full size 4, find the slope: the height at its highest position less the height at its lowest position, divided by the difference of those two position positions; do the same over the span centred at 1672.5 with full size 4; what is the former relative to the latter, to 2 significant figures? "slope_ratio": 1.0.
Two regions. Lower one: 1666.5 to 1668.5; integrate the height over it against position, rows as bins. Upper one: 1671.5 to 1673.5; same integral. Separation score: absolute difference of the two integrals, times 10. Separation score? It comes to 195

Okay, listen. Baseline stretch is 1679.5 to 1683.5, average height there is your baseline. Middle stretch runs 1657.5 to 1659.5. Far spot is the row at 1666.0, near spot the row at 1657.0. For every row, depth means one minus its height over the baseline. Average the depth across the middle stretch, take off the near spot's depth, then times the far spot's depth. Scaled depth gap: 0.007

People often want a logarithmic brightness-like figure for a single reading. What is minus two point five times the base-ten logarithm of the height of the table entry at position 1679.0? -5.36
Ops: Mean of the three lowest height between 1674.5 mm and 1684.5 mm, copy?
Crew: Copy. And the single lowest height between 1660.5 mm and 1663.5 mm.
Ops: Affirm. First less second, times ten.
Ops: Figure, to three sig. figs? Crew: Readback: 538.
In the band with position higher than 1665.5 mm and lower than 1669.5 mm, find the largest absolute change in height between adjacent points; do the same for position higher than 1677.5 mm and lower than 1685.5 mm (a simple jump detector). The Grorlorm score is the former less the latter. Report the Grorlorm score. -13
